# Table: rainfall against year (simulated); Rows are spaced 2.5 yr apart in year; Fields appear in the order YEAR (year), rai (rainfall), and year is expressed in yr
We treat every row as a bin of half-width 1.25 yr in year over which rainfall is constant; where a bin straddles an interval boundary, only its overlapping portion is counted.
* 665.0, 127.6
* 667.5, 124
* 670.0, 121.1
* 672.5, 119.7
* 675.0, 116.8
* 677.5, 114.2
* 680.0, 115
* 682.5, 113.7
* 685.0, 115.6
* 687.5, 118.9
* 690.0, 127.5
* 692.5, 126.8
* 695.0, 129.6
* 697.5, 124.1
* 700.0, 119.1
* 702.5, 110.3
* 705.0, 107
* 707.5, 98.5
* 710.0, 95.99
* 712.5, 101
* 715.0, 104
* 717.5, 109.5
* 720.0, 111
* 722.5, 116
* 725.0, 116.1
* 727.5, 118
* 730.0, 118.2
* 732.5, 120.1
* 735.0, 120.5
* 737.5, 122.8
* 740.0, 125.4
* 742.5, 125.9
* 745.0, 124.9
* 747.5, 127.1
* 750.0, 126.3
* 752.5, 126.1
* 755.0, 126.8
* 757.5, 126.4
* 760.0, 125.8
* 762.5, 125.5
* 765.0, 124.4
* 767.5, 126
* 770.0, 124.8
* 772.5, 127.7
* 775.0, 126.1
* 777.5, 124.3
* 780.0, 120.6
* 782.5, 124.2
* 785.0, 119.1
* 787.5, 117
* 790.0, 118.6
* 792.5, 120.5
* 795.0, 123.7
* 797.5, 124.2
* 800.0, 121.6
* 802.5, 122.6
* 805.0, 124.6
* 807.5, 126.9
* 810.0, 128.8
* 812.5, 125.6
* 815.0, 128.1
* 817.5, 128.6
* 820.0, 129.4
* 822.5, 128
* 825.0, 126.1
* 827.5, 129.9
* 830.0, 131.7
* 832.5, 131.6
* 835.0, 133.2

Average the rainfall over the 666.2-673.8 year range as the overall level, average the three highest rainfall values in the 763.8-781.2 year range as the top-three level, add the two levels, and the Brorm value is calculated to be 248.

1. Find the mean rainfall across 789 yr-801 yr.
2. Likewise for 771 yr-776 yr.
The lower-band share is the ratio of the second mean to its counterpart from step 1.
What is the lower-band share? 1.04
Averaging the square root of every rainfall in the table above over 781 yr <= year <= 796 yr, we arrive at 11.0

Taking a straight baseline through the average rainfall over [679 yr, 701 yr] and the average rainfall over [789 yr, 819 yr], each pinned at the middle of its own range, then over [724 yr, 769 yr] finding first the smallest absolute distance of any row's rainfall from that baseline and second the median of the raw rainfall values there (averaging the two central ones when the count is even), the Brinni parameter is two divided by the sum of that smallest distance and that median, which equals 0.0159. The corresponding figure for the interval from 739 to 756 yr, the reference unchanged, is 0.0156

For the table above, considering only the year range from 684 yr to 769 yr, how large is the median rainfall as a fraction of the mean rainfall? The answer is 1.02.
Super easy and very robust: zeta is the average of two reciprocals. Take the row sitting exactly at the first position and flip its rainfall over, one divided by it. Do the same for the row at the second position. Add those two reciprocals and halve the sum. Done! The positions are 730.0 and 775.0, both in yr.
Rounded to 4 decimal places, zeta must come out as 0.0082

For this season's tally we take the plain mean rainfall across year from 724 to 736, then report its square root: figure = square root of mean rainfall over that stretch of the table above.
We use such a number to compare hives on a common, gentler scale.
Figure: 10.9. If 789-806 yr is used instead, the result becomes 11.1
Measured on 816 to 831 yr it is 11.4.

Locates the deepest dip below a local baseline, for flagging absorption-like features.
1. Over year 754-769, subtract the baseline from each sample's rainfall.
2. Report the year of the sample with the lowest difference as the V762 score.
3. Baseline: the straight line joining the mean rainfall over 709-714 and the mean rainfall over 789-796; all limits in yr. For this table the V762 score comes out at 765.0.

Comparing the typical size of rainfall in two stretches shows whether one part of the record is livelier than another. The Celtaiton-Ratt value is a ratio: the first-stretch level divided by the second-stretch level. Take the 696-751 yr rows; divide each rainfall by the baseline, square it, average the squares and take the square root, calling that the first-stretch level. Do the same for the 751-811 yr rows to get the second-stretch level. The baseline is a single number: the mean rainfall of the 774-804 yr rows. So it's 0.934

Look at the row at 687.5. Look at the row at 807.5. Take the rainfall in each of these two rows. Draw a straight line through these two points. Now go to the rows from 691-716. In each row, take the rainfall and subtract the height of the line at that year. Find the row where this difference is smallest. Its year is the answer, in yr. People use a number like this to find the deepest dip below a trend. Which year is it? 710.0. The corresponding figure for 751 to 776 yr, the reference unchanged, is 765.0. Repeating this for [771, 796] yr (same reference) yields 787.5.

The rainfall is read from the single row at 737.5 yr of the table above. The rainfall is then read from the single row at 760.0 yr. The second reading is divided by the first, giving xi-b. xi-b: 1.02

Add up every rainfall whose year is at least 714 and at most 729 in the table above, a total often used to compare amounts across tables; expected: 675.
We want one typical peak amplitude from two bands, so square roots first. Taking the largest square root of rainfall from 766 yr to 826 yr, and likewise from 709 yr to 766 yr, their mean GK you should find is 11.32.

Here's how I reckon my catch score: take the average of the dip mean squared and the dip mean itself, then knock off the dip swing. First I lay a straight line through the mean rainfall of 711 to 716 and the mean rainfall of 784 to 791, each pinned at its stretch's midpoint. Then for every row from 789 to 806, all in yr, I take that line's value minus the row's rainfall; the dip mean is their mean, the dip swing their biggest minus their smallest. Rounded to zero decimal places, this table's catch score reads -3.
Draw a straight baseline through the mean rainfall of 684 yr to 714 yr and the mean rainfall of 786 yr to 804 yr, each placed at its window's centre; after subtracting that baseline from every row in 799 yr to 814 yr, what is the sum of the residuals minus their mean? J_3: 15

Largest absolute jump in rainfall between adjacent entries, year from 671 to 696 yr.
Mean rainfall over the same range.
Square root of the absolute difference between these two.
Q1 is 10.54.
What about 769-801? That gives 10.83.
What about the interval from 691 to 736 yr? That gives 10.24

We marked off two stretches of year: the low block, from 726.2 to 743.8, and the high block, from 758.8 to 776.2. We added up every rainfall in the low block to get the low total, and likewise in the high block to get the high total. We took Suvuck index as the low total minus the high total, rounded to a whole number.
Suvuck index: -29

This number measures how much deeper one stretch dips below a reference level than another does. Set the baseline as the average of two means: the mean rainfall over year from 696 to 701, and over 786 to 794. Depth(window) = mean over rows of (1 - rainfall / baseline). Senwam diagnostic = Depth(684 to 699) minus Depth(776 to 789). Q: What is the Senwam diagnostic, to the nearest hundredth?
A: -0.02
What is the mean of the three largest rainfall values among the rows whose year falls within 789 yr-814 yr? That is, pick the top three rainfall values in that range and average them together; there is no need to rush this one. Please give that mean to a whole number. 127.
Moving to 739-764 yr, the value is 127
